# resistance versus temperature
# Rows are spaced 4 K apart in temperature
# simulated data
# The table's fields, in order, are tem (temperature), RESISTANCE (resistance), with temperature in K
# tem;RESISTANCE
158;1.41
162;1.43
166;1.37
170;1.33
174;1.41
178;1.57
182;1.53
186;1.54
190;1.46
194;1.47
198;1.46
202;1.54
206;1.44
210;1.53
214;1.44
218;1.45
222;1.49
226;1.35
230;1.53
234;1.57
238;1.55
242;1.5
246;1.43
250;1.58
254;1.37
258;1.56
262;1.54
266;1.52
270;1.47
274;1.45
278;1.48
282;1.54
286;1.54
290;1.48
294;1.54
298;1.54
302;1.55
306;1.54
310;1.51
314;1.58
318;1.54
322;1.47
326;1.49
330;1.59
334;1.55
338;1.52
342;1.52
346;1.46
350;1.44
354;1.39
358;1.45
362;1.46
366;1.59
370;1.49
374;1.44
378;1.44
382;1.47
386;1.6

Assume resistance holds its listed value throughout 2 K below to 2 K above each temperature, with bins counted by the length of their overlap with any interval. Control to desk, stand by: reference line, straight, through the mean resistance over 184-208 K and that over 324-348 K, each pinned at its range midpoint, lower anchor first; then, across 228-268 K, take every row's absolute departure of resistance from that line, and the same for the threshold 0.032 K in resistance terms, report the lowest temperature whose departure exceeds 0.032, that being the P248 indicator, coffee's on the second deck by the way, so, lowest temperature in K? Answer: 230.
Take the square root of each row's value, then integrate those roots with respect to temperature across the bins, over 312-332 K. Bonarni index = 24.8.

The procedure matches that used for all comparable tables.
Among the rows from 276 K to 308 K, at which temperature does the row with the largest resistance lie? 302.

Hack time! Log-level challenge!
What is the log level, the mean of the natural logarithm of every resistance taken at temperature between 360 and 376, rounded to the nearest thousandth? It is 0.401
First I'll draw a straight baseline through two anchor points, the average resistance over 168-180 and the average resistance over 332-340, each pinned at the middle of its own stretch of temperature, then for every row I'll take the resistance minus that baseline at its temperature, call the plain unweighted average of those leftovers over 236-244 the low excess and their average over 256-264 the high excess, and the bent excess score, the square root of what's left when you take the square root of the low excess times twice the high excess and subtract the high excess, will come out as 0.13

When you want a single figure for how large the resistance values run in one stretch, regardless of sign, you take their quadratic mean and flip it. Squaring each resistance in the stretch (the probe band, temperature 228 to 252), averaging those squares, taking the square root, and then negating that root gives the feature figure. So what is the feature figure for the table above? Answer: -1.53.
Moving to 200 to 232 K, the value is -1.47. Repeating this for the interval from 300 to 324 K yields -1.53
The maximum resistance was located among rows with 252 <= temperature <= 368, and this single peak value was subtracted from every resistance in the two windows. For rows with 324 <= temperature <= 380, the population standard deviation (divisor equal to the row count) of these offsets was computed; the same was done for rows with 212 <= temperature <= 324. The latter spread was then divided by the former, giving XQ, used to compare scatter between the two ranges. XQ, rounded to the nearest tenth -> 1.0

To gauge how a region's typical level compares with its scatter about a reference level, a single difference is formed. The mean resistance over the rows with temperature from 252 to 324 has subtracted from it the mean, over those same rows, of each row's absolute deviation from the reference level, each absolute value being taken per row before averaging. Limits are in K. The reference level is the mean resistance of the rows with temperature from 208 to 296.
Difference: 1.47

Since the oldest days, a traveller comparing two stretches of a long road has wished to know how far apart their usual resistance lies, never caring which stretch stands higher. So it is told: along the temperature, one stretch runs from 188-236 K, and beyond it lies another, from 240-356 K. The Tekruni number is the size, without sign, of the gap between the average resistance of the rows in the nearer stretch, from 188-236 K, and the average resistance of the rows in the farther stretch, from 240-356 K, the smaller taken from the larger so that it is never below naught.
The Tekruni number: 0.029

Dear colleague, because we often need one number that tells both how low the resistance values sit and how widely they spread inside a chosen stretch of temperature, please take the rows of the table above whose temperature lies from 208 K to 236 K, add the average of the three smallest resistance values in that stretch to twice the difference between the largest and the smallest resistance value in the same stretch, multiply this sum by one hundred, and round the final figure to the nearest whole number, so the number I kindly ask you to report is 185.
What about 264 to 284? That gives 165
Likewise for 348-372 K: 183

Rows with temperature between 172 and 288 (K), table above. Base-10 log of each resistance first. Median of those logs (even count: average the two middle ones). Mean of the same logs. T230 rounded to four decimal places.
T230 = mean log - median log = -0.0023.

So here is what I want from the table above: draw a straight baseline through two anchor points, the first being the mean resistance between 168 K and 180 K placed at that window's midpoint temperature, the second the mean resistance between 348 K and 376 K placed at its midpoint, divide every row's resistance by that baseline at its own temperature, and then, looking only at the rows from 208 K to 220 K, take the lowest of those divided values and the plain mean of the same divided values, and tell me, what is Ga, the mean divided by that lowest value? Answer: 1.02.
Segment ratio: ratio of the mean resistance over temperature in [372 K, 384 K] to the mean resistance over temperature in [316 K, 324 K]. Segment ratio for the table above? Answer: 0.96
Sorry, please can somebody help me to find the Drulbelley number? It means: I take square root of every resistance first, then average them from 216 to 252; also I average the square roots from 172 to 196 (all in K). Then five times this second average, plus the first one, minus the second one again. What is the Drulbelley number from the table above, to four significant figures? 6.115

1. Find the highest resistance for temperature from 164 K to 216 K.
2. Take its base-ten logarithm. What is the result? 0.196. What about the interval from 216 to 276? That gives 0.199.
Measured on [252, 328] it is 0.199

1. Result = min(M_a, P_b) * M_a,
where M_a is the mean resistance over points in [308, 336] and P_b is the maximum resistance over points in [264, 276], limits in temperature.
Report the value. 2.33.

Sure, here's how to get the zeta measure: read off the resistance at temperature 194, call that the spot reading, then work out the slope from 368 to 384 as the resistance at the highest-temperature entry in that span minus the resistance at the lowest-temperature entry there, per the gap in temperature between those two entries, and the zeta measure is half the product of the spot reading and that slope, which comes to -0.0012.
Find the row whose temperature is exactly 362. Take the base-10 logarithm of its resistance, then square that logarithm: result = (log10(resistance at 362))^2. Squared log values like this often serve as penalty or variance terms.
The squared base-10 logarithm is 0.0270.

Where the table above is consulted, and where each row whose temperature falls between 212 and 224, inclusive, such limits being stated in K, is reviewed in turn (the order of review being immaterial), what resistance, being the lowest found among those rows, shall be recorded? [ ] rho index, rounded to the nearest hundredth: 1.44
